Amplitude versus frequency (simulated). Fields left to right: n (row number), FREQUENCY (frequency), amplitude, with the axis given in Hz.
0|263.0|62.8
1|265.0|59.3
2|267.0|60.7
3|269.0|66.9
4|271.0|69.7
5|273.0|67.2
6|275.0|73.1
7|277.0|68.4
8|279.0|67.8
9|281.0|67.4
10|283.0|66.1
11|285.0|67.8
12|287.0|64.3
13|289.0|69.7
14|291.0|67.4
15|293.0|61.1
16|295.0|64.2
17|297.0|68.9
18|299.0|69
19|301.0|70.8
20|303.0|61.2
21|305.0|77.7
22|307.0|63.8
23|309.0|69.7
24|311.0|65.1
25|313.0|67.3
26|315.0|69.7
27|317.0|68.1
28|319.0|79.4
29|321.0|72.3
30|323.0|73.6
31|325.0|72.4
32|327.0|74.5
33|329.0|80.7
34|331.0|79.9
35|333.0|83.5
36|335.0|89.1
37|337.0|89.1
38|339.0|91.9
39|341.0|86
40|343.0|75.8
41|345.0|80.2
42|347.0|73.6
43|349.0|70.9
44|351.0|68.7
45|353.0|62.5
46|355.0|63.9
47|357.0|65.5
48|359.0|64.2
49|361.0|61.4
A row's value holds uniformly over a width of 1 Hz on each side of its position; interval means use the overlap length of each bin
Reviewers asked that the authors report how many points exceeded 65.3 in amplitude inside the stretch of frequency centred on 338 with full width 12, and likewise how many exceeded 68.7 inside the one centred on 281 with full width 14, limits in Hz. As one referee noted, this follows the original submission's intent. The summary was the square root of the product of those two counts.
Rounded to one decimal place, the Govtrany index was 2.4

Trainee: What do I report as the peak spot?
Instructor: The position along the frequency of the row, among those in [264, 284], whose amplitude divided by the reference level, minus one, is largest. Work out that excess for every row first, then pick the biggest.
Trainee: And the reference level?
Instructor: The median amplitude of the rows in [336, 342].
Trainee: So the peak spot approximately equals 275.0 Hz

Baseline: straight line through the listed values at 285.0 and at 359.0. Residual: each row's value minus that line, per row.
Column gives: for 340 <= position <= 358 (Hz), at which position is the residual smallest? 353.0 Hz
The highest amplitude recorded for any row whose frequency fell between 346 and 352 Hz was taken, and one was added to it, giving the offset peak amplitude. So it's 75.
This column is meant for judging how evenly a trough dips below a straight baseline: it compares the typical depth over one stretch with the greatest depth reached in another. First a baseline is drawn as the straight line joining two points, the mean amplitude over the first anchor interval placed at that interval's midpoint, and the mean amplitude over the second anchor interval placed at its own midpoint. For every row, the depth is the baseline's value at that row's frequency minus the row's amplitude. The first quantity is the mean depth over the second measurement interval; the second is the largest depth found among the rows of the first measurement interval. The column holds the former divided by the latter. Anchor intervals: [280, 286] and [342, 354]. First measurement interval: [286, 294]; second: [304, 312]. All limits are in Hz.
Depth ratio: 0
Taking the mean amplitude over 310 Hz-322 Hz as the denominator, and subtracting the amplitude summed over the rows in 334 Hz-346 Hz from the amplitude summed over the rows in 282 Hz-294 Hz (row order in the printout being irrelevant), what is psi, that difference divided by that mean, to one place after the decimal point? -1.6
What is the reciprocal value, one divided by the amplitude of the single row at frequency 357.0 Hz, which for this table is 0.0153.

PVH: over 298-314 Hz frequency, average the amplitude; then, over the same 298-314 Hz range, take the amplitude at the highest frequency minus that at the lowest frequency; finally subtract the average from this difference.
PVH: -70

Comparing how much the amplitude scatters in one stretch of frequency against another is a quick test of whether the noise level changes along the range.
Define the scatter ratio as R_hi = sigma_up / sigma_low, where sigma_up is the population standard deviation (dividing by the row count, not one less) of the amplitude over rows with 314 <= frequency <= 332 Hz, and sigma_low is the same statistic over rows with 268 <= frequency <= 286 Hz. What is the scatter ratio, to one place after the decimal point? 2.2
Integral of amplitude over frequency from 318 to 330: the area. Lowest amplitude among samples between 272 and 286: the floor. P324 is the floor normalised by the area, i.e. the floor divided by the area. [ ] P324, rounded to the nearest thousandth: 0.073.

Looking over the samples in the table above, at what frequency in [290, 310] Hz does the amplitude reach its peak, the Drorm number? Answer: 305.0 Hz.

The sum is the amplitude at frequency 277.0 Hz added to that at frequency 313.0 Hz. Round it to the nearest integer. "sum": 136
